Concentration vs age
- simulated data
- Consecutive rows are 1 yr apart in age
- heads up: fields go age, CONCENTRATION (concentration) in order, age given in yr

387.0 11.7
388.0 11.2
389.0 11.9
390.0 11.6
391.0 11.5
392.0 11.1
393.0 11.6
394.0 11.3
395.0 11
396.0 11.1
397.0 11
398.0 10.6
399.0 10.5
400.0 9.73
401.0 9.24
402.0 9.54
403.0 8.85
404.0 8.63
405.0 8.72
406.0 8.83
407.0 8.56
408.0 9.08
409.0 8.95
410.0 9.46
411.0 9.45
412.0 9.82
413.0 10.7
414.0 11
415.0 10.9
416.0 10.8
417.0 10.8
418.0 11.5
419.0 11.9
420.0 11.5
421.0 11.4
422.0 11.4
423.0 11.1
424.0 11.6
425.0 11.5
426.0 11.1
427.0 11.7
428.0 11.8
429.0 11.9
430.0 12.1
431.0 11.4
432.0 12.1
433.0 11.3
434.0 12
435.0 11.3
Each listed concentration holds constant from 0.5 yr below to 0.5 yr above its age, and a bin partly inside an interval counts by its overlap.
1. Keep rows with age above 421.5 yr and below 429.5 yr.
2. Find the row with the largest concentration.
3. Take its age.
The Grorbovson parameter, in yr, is 429.0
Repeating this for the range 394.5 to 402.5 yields 396.0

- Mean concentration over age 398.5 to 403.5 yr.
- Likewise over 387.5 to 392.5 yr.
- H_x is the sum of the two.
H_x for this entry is 21.0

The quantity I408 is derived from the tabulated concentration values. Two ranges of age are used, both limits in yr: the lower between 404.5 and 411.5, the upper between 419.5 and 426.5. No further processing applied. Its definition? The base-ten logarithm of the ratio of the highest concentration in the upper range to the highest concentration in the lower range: 0.089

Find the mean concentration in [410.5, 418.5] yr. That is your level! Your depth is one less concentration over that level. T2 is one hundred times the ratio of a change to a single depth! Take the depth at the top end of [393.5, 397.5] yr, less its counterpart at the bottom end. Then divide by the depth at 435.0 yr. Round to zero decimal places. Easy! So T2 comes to -44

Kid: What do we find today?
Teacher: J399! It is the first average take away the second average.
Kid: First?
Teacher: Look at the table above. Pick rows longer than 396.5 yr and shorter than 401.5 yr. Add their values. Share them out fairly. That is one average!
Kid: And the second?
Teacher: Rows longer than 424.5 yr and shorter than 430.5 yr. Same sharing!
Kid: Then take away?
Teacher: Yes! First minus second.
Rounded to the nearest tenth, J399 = -1.5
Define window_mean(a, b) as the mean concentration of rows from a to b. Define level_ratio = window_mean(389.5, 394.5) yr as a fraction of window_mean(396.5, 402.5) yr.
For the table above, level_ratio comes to 1.131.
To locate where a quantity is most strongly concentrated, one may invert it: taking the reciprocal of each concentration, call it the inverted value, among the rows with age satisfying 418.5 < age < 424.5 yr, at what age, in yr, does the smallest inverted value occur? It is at 419.0 yr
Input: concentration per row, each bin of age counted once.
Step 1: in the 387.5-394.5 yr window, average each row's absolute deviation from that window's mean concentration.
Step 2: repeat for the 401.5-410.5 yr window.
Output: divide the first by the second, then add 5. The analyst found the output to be 5.8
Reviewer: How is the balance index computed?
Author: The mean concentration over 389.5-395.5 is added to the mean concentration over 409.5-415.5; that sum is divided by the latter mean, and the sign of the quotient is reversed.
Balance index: -2.11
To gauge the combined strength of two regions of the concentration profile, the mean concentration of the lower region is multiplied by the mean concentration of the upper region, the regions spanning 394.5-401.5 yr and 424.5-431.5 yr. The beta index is 122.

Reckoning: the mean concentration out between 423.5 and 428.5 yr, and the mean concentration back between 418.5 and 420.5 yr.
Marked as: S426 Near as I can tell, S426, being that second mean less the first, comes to 0.16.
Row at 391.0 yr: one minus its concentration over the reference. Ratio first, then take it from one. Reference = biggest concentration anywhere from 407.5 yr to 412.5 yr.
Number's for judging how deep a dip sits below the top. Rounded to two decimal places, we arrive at -0.17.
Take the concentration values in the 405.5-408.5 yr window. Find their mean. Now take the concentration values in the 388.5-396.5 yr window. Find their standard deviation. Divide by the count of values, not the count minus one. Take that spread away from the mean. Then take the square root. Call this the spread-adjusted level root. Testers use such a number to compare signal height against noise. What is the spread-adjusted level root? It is 2.92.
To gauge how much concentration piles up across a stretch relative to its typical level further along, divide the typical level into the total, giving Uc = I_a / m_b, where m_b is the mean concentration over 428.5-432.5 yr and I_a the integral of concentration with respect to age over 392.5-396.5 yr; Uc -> 3.8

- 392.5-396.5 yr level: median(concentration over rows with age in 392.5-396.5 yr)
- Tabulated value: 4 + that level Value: 15.2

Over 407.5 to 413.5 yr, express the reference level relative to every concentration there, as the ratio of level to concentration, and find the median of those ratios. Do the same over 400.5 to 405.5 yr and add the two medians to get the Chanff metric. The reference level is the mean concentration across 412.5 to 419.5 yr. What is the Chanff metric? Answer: 2.43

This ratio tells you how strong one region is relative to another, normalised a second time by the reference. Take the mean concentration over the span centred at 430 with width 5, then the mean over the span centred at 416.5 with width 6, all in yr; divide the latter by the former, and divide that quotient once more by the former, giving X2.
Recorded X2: 0.079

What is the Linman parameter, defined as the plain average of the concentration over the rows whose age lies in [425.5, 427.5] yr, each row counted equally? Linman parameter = 11.4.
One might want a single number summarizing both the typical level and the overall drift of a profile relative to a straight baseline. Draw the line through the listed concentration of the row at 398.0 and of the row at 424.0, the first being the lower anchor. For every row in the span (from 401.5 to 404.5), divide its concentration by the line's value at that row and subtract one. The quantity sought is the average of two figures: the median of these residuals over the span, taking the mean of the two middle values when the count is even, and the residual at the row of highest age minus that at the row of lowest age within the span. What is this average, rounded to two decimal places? -0.14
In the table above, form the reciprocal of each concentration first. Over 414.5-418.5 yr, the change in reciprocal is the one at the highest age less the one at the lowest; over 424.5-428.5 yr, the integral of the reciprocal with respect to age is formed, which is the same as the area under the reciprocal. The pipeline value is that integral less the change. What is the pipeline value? 0.352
